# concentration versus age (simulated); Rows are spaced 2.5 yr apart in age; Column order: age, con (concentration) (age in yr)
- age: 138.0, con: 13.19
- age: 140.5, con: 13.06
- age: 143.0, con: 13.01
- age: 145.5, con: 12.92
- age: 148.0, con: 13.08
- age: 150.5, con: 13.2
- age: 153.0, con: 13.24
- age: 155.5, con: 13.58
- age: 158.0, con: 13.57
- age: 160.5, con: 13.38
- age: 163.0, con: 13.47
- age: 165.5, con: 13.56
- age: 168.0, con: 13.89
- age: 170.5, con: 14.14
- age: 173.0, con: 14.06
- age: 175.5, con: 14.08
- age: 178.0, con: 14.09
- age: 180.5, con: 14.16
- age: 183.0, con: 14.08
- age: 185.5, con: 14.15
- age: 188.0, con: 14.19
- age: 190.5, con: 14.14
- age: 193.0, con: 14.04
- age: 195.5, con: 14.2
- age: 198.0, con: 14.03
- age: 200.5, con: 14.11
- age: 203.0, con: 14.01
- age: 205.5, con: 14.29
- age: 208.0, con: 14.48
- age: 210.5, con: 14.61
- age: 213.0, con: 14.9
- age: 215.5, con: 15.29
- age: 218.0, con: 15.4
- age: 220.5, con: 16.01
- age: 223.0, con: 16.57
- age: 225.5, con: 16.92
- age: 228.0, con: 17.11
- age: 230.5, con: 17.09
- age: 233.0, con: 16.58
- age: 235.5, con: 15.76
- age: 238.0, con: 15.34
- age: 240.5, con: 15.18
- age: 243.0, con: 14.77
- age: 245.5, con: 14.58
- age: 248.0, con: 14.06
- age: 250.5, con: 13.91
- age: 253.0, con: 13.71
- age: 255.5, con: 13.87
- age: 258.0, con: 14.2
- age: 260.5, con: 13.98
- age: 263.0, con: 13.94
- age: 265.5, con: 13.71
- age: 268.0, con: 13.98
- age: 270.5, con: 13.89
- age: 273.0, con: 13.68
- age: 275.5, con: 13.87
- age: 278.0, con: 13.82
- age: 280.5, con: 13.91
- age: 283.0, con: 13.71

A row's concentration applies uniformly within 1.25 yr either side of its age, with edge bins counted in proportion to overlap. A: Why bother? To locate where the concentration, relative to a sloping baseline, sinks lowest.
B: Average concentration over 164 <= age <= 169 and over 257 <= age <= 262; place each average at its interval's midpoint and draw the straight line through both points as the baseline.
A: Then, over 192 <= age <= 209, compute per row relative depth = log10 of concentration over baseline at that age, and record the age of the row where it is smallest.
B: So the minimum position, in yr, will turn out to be 203.0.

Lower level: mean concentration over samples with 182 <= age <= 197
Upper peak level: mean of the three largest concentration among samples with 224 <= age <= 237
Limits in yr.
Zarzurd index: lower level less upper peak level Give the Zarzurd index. -2.9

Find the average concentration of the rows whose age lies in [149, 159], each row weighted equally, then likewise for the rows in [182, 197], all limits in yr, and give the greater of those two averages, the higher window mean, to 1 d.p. 14.1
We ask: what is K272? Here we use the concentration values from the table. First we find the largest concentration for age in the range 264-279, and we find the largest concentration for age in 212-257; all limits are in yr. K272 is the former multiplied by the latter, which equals 239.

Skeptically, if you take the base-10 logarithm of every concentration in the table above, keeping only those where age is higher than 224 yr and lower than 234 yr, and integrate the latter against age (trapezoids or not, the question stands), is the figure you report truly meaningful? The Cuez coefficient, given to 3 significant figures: 12.3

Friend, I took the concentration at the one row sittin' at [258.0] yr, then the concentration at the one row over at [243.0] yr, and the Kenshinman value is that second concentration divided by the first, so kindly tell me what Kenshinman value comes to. 1.04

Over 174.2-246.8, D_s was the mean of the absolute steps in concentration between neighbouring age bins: 0.23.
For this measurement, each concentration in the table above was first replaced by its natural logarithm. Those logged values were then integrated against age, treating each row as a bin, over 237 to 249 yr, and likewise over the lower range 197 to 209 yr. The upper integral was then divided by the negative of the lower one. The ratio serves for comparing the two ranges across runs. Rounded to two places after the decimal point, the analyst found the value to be -1.02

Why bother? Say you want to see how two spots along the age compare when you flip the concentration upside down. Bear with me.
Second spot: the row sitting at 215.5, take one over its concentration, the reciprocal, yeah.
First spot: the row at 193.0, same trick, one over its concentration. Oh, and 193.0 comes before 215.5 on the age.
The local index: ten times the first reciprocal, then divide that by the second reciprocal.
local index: 10.89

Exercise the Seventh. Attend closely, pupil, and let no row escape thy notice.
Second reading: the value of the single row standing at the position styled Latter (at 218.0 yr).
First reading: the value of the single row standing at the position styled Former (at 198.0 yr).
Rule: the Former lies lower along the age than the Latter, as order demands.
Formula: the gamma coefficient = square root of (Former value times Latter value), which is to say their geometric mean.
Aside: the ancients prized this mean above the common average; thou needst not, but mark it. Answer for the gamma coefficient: 14.70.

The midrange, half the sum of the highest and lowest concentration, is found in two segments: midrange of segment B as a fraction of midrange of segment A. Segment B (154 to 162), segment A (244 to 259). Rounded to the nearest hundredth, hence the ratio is 0.95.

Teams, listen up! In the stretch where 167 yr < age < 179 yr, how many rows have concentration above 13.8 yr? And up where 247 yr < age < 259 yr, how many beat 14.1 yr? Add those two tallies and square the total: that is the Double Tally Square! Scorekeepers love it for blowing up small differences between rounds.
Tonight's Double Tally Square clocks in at 36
